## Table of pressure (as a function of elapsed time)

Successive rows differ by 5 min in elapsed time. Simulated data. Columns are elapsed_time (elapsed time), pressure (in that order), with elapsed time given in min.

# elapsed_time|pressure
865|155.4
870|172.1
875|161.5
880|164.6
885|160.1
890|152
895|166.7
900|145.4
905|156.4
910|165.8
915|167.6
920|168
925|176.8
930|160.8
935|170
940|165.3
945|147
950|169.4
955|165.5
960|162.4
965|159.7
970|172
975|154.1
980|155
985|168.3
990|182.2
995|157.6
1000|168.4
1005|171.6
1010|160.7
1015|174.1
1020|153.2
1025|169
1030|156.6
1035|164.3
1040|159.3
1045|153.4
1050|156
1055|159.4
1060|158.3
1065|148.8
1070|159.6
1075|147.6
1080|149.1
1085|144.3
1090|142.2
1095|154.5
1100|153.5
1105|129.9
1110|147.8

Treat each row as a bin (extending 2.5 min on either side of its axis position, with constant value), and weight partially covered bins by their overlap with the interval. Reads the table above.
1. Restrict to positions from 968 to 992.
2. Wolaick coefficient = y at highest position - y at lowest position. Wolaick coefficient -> 10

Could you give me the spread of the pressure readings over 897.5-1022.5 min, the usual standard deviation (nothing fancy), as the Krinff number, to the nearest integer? 9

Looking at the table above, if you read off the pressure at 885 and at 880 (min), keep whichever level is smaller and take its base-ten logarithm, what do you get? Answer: 2.20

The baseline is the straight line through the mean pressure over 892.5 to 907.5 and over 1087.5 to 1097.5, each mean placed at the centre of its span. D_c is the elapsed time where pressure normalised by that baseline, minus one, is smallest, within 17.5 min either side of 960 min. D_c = 945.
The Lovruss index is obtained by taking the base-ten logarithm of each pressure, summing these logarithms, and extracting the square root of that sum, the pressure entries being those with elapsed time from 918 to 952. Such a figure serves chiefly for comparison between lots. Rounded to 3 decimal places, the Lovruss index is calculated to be 3.940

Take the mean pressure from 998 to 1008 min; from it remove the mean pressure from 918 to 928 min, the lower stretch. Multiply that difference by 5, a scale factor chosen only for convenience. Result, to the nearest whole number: -12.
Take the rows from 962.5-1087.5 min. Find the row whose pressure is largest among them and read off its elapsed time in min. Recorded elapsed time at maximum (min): 990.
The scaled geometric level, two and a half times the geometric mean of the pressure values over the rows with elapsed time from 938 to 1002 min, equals 408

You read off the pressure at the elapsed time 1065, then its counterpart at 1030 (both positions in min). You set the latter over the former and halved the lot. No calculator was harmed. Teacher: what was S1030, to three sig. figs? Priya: 0.526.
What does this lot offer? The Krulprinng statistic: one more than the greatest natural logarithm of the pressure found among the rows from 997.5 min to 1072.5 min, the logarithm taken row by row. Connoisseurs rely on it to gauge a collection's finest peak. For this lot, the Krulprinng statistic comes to 6.16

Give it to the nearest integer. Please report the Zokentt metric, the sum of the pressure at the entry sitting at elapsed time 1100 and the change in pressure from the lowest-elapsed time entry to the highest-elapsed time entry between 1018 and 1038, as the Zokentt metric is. 165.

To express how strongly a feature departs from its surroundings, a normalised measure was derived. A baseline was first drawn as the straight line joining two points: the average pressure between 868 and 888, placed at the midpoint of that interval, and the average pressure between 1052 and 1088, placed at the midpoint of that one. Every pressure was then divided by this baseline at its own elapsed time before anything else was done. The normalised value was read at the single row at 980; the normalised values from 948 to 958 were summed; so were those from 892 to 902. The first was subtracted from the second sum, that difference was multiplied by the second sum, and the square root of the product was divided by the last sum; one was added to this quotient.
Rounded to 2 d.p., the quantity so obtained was 1.80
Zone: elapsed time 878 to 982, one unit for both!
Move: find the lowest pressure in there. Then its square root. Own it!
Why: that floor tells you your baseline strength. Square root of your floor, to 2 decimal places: 12.06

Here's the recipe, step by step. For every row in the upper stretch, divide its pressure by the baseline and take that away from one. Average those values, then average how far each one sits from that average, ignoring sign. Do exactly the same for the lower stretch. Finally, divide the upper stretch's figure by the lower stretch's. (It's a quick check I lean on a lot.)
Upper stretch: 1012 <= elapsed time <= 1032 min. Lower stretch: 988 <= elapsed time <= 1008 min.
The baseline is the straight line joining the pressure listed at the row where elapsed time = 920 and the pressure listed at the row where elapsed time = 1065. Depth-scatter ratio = 1.17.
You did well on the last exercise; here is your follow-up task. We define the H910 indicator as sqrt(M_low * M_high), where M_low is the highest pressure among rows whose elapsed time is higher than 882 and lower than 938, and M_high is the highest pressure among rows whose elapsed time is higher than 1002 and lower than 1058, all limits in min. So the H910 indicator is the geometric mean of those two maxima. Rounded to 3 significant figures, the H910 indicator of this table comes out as 175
